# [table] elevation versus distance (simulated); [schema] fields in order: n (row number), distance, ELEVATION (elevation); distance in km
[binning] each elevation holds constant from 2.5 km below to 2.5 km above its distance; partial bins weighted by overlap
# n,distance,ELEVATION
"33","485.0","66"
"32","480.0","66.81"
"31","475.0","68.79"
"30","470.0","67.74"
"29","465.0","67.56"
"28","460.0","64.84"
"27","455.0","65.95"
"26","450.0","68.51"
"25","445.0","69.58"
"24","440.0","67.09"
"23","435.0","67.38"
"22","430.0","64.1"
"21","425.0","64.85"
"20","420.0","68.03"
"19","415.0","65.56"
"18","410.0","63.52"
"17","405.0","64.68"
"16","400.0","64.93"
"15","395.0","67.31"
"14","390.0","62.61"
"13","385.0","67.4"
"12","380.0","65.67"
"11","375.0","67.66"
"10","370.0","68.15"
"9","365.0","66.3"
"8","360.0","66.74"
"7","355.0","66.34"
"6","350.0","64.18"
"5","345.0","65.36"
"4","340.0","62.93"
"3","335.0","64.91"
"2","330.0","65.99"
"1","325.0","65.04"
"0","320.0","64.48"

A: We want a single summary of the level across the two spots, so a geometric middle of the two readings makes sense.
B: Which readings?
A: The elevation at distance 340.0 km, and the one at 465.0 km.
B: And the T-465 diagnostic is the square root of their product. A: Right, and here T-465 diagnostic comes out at 65.2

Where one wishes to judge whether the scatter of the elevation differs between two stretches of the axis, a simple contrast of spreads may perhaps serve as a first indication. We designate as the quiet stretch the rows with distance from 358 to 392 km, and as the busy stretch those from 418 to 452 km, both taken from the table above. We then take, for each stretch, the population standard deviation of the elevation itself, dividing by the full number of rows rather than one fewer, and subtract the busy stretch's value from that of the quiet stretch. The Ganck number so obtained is -0.10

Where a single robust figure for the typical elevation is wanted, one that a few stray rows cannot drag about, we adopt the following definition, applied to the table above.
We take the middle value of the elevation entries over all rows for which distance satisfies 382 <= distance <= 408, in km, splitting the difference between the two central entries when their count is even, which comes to 64.93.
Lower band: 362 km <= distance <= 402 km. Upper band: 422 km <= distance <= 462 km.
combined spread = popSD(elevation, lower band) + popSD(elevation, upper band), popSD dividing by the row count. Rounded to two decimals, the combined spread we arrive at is 3.52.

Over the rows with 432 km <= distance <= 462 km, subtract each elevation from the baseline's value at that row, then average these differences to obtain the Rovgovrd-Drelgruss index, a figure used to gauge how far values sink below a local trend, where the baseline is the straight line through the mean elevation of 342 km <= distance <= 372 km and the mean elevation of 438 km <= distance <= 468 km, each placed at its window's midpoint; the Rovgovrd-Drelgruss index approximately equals 0.0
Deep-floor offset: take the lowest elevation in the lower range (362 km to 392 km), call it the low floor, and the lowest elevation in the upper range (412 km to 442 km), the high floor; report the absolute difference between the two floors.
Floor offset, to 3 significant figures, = 1.49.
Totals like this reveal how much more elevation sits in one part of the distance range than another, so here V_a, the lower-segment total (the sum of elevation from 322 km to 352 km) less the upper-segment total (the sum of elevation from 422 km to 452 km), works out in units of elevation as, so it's -13.1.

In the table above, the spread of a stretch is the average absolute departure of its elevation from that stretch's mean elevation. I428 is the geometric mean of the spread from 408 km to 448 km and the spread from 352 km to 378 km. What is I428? 1.10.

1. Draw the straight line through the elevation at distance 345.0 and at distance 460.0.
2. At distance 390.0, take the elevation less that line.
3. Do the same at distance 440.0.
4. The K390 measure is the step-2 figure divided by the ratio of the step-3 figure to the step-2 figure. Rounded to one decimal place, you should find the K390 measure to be 3.0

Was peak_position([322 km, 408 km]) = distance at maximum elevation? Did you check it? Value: 370.0 km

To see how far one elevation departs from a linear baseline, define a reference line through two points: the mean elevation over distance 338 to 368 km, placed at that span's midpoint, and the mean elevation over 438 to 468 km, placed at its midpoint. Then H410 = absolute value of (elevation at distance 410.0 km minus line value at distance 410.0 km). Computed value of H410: 2.9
